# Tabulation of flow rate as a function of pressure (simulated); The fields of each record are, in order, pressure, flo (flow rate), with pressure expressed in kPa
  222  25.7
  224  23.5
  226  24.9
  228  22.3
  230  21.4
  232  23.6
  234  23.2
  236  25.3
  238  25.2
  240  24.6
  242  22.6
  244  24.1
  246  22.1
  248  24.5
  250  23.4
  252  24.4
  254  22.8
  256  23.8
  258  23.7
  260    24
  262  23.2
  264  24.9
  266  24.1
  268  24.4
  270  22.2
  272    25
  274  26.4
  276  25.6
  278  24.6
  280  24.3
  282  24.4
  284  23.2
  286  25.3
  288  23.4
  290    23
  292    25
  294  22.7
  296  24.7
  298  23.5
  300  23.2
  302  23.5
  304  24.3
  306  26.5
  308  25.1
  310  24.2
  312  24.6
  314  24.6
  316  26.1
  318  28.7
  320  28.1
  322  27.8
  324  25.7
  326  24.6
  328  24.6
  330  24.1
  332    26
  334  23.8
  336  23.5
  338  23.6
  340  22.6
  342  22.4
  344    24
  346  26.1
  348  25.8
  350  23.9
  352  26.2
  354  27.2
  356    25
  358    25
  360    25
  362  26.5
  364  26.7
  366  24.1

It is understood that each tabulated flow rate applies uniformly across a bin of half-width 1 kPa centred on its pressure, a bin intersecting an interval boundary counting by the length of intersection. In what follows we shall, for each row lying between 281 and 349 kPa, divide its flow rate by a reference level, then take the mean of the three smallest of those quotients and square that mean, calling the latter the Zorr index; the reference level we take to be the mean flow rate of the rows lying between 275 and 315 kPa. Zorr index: 0.86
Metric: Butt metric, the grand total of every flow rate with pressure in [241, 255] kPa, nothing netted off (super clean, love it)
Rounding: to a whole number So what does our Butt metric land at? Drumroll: 164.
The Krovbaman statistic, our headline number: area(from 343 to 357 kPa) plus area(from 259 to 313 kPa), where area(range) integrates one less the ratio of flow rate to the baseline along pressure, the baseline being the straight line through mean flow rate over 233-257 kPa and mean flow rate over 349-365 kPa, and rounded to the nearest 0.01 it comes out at 0.59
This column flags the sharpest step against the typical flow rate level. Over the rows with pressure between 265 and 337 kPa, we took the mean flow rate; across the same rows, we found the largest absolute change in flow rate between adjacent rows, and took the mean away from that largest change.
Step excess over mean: -21.94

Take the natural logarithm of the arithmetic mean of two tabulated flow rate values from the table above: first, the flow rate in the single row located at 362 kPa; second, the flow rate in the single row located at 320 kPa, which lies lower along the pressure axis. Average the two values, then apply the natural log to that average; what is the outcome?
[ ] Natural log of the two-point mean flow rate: 3.31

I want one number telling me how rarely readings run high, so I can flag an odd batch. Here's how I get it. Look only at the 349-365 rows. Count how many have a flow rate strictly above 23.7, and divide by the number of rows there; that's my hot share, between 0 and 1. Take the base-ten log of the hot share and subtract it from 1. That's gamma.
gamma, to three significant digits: 1.00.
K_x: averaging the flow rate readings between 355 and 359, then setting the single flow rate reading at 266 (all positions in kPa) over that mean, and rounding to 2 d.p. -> 0.96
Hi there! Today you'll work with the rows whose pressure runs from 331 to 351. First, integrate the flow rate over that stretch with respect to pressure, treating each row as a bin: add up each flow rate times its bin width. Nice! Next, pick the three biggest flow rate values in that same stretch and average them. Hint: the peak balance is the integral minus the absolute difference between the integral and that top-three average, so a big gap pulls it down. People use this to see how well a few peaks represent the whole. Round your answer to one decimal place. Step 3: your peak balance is 26.0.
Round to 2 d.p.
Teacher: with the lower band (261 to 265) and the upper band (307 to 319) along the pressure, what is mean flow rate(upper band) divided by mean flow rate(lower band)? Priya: 1.06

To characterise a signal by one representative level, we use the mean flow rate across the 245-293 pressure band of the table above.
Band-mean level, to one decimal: 24.1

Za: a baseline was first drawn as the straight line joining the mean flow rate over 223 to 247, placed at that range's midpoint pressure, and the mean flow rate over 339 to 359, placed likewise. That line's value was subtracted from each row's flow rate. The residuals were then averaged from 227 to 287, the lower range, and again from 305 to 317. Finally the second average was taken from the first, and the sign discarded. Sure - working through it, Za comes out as 0.64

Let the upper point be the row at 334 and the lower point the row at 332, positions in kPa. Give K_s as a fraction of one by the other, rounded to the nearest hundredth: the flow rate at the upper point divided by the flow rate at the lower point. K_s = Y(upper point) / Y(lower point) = 0.92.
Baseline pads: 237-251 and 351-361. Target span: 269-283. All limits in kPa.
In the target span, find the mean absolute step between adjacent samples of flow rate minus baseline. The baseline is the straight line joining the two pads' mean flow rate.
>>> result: 1.07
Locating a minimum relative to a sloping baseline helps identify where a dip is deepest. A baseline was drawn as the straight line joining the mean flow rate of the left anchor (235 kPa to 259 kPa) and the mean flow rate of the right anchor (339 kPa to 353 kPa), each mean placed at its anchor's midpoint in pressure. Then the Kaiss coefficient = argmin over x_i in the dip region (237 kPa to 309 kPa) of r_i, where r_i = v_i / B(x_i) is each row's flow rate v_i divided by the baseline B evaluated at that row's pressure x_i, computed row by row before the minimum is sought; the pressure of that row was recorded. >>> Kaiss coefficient 270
